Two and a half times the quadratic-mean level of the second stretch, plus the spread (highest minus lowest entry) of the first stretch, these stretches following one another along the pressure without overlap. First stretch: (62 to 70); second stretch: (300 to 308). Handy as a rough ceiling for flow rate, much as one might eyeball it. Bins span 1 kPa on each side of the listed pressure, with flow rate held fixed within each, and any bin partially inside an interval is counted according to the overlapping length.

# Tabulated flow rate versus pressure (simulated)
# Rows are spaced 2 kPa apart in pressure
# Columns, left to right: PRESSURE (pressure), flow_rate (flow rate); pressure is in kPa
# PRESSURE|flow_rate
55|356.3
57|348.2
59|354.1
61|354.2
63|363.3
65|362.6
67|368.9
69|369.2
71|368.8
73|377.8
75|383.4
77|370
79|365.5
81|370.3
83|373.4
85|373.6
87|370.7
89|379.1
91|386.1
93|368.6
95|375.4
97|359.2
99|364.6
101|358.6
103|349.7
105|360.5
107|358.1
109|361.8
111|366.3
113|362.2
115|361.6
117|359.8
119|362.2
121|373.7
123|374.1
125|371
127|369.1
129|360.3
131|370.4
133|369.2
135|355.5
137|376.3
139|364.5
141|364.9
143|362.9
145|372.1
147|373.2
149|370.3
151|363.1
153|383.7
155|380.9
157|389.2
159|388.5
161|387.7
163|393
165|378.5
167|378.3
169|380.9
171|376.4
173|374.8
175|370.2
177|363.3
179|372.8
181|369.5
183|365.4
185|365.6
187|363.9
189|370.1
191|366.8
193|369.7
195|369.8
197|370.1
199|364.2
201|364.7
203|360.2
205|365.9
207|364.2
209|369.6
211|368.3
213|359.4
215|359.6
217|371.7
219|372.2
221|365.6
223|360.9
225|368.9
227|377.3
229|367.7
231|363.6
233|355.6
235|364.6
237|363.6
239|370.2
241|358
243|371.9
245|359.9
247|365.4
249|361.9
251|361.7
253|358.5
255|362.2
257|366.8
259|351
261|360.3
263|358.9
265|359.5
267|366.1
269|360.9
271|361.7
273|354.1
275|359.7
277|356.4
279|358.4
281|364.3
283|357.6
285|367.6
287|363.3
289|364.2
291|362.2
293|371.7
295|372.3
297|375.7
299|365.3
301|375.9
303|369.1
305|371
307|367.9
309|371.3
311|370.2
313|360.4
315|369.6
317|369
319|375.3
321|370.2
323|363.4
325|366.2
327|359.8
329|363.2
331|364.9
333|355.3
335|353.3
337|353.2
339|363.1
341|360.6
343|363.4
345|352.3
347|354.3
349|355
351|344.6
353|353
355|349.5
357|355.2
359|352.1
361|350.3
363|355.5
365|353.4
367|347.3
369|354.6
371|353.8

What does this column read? 934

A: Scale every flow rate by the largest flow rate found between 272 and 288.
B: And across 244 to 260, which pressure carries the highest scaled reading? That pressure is 257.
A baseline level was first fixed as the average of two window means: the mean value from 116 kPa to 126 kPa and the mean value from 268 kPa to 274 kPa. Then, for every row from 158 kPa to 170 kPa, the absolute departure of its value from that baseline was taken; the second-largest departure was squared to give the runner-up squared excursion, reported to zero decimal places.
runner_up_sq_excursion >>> 624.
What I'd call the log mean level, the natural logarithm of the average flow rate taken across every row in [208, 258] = 5.90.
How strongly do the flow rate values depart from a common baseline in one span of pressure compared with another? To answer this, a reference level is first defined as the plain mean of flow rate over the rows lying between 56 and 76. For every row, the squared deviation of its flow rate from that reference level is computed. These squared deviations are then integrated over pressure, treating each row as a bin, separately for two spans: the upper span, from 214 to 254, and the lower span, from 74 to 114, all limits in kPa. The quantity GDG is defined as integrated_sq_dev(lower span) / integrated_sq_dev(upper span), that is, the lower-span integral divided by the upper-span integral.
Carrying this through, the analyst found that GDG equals 2.8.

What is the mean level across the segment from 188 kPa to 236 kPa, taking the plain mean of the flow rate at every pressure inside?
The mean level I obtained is 366.3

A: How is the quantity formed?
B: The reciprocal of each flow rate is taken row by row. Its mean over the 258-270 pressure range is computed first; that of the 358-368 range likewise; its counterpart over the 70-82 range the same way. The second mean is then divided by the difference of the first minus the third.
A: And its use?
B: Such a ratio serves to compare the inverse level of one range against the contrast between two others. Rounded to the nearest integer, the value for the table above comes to 29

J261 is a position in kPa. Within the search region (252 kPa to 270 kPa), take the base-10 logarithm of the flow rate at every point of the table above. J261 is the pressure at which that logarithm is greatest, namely 257 kPa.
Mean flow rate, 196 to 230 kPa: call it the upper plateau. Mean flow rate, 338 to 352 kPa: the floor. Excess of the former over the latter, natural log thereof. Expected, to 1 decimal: 2.3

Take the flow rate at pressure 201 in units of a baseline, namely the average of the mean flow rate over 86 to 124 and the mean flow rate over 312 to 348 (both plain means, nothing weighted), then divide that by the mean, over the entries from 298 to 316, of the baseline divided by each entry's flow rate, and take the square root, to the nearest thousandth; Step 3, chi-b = 1.008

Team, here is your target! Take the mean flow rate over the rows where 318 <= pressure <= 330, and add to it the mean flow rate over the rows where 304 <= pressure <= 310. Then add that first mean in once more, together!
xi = 1103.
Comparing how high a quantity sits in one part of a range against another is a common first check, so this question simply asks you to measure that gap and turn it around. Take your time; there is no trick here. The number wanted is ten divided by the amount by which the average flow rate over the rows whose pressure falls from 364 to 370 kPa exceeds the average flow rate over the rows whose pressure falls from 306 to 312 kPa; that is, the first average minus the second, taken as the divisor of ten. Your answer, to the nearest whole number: -1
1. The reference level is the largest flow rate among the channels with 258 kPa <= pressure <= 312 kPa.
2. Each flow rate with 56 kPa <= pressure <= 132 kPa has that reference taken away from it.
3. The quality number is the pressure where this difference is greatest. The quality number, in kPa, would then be 91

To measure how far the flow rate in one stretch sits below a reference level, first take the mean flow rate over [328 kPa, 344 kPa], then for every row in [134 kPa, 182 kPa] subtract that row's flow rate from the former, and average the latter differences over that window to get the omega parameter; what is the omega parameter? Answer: -15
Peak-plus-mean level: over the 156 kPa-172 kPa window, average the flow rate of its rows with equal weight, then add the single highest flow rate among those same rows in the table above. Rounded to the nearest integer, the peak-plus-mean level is 777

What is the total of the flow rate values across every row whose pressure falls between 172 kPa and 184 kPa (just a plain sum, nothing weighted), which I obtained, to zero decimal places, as 2216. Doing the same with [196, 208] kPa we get 2189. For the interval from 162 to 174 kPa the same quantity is 2282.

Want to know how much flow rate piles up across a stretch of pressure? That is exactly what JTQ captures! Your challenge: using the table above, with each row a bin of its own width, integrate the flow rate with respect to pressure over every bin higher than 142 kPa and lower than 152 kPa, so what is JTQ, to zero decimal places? 3683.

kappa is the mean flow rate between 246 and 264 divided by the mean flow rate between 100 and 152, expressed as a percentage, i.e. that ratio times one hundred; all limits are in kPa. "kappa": 99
